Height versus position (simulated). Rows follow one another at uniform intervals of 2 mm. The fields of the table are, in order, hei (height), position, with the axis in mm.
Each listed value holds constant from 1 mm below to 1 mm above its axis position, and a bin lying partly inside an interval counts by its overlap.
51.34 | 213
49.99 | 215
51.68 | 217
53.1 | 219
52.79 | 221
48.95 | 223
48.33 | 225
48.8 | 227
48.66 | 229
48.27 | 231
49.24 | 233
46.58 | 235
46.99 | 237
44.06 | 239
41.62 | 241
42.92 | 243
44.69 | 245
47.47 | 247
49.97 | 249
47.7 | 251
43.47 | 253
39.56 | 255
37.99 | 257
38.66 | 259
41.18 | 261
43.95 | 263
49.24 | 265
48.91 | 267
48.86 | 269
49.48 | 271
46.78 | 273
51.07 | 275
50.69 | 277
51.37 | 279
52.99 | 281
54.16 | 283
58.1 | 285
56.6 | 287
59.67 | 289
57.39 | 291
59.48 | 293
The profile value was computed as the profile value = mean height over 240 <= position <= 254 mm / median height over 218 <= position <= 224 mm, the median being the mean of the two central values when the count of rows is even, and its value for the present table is 0.86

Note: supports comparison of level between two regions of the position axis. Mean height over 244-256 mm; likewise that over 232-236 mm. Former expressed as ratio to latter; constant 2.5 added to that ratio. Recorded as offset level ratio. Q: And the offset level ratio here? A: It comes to 3.45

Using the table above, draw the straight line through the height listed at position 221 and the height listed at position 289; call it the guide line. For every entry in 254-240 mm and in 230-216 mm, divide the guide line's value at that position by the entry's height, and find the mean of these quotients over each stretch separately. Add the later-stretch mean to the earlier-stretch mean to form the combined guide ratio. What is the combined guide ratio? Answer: 2.280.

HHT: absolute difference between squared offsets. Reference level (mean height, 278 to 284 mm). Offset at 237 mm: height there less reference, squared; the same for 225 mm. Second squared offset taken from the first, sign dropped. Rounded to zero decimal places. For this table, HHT 14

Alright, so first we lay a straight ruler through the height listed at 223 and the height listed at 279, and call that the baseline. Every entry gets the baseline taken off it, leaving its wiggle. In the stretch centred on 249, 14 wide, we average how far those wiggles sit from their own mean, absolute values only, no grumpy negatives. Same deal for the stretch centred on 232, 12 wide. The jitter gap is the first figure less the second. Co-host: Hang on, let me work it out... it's 1.8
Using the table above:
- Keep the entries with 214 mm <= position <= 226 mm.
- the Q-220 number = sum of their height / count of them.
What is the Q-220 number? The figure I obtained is 50.8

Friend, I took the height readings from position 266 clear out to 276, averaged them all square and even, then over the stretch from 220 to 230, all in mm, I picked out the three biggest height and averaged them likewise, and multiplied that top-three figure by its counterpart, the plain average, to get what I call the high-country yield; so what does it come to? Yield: 2460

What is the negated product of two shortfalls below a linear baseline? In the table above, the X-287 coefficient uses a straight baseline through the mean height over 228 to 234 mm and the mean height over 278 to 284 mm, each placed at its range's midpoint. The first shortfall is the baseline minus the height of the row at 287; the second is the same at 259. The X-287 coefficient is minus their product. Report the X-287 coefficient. 40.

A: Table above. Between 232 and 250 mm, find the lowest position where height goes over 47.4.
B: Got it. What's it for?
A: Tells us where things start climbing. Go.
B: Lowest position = 233 mm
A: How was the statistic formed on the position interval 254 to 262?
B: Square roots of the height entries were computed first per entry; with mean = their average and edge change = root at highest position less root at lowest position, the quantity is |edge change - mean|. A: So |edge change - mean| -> 6.1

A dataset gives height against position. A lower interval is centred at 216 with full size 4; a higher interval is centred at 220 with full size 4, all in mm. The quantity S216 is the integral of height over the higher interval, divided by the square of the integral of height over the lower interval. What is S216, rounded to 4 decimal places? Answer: 0.0051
